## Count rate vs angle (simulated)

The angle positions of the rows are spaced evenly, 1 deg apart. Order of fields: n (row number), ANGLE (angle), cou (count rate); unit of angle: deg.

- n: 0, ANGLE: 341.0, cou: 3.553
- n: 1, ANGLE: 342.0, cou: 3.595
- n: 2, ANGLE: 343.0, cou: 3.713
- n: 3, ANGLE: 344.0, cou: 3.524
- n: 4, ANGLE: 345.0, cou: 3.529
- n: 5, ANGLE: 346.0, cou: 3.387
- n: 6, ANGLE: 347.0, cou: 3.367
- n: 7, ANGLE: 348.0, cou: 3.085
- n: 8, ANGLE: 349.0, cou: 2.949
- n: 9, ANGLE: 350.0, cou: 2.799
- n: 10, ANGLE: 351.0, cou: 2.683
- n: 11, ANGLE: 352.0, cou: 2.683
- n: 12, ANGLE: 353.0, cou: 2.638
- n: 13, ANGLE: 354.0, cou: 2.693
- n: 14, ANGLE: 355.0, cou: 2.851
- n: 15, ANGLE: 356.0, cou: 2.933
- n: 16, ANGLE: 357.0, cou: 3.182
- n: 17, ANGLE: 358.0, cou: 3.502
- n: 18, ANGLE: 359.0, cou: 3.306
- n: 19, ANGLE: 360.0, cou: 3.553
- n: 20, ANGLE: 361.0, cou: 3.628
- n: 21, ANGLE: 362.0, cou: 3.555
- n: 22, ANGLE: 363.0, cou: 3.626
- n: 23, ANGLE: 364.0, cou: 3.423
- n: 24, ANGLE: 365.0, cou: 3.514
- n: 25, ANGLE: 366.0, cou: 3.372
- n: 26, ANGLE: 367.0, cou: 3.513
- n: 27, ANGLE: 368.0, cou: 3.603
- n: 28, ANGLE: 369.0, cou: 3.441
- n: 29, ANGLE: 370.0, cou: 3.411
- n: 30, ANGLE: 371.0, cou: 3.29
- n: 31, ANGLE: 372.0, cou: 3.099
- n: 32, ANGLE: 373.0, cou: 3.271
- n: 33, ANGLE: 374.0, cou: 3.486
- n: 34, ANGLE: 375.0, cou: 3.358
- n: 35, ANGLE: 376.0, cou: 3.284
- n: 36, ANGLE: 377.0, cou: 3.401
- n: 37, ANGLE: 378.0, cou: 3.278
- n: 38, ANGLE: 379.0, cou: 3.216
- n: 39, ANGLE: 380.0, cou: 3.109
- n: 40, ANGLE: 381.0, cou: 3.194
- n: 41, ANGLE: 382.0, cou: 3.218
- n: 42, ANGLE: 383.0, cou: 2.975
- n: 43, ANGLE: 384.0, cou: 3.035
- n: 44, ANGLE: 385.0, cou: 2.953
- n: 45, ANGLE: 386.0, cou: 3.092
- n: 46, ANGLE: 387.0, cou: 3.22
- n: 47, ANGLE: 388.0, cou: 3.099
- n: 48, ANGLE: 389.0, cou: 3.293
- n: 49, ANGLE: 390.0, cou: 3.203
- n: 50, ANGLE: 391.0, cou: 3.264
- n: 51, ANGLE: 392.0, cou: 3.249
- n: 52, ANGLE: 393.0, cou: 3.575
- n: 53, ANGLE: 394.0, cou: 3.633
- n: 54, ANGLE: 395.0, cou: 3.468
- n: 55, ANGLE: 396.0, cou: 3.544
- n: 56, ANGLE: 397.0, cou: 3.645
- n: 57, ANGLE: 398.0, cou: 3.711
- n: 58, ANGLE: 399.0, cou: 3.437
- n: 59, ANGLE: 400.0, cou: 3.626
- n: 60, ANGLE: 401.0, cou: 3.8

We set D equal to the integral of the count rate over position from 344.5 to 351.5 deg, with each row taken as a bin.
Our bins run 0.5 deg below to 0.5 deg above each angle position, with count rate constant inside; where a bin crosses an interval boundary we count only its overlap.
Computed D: 21.8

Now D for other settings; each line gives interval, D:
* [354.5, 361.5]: 23.0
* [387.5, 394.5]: 23.3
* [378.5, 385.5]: 21.7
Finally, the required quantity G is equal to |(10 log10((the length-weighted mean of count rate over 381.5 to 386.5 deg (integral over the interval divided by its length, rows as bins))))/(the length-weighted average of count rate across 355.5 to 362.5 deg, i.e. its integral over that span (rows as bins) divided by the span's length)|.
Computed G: 1.43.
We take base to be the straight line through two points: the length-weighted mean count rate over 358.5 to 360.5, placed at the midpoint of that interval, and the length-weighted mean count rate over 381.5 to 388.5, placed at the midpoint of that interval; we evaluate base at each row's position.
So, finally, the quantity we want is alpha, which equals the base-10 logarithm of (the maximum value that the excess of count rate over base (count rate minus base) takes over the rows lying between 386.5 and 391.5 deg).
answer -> -0.58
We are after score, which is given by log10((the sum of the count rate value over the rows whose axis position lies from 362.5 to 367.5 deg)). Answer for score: 1.24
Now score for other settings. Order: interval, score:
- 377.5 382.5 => 1.20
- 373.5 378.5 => 1.23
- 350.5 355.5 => 1.13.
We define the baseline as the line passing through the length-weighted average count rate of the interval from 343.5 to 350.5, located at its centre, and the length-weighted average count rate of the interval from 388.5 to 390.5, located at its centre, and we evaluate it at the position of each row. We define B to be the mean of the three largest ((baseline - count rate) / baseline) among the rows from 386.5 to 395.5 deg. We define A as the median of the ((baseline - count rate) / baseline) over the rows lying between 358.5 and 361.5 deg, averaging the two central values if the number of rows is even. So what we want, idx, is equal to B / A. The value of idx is 0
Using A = -0.097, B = 0.023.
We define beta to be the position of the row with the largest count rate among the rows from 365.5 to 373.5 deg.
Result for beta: 368.0 deg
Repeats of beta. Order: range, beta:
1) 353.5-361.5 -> 361.0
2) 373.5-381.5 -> 374.0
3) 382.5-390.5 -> 389.0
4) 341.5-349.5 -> 343.0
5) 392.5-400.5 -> 398.0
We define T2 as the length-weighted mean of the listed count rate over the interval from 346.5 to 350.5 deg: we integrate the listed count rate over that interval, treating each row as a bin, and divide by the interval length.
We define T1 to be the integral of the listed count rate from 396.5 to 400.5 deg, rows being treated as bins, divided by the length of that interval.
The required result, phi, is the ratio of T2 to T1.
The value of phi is 0.85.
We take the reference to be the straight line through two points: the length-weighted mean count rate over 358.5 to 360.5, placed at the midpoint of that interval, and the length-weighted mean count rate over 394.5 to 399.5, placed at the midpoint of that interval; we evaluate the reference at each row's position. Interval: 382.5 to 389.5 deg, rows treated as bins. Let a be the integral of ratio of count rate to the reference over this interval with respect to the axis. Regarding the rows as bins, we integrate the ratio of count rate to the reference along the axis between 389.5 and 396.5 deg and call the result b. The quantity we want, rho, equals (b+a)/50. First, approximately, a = 6.2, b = 6.75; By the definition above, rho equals 0.258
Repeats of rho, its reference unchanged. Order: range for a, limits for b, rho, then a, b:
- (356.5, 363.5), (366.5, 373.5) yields 0.278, 7.1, 6.82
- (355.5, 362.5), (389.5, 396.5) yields 0.273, 6.9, 6.75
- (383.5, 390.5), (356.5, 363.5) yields 0.266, 6.2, 7.10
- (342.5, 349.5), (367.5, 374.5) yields 0.275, 7.0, 6.80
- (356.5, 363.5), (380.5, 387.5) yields 0.265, 7.1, 6.17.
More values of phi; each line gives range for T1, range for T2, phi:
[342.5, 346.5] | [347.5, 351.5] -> 0.81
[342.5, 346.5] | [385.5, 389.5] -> 0.90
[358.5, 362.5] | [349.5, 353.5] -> 0.77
